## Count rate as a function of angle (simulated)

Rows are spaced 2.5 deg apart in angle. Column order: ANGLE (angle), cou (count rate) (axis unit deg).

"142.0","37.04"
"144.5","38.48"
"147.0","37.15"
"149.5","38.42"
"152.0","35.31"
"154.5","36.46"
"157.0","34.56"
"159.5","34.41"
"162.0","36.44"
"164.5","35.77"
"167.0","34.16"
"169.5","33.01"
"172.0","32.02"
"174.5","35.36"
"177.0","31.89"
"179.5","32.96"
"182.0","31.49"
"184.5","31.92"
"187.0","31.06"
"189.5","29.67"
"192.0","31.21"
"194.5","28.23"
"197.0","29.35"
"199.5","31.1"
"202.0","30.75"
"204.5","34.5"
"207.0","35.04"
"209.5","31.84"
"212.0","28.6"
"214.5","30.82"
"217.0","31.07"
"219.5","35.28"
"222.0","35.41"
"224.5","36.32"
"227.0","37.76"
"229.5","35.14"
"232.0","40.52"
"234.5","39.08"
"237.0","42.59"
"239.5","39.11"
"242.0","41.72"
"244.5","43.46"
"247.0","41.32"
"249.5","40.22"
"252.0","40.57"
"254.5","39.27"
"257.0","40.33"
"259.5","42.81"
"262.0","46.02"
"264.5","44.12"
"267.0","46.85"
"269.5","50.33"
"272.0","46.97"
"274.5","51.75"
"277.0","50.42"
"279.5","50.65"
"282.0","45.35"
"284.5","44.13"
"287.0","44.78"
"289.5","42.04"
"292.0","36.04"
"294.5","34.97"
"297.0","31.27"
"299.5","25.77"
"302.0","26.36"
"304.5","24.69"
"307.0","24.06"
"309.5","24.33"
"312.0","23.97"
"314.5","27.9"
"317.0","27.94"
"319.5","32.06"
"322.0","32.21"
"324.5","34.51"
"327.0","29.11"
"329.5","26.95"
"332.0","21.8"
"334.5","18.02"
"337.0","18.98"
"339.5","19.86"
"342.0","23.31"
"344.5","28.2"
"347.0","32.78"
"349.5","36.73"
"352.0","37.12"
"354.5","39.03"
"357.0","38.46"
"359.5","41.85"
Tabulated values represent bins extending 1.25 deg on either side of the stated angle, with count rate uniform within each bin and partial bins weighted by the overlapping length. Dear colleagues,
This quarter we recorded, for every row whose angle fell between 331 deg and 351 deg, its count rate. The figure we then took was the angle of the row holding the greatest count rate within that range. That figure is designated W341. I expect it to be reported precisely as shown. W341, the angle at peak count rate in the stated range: 349.5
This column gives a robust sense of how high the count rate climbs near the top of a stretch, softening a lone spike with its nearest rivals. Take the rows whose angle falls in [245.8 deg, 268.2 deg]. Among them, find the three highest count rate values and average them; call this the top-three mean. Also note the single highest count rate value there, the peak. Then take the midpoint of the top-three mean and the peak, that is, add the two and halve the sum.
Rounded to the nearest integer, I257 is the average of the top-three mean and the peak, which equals 46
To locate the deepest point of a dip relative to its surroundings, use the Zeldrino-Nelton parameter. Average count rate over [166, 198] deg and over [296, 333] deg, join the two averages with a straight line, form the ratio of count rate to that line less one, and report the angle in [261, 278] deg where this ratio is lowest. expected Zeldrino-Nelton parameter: 264.5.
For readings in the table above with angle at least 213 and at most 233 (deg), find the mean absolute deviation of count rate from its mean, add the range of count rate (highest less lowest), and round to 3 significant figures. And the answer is 11.9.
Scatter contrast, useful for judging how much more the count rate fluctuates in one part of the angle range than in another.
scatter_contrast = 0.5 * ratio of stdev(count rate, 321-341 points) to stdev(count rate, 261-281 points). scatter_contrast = 1.16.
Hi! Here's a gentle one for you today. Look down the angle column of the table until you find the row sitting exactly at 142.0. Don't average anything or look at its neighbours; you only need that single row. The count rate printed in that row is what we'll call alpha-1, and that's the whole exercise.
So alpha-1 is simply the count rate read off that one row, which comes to 37.04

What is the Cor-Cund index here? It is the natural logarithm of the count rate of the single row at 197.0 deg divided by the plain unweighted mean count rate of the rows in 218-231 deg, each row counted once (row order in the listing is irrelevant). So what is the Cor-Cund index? -0.2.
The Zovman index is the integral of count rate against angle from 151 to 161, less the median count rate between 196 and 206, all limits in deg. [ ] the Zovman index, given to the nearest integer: 321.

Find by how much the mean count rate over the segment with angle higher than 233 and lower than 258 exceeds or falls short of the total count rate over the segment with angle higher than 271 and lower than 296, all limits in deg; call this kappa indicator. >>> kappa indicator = -406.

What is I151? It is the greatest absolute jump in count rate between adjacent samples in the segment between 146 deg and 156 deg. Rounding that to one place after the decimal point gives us 3.1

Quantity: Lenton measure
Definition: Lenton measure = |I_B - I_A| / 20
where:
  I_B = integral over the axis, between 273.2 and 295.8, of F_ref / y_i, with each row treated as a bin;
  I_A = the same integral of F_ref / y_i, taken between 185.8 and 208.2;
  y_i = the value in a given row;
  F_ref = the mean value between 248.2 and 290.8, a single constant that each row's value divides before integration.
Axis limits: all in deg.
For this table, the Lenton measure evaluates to 0.5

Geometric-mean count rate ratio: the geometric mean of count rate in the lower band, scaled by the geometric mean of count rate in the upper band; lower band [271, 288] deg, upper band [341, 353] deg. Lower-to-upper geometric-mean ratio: 1.53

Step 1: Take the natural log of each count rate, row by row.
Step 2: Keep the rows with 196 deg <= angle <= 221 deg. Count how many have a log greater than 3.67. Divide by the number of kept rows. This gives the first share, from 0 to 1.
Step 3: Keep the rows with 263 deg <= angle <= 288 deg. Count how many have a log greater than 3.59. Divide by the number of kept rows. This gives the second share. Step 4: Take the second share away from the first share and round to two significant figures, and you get -1.0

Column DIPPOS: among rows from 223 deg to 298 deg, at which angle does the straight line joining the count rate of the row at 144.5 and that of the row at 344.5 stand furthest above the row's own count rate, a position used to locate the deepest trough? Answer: 297.0 deg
